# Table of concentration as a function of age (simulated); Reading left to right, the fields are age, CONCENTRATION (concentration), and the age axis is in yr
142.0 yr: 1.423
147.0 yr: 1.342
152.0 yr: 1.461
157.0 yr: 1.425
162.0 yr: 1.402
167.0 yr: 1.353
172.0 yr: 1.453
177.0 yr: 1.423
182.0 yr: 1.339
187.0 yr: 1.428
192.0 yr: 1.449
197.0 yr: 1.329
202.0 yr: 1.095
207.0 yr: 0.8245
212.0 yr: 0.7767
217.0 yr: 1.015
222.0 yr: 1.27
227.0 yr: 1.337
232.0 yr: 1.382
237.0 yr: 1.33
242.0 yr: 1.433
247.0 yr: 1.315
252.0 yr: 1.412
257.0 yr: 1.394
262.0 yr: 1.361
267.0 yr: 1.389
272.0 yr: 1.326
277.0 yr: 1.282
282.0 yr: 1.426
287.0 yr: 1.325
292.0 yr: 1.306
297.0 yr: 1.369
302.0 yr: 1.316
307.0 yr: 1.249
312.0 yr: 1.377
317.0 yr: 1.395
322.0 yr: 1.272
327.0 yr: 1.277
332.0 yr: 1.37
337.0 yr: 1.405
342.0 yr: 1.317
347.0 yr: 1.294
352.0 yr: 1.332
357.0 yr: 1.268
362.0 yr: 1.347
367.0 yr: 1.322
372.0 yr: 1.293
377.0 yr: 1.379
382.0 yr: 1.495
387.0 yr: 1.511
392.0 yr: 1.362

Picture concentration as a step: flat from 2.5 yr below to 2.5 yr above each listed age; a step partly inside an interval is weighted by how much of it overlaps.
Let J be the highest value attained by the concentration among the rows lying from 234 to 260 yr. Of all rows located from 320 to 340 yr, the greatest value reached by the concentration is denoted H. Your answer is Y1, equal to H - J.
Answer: -0.03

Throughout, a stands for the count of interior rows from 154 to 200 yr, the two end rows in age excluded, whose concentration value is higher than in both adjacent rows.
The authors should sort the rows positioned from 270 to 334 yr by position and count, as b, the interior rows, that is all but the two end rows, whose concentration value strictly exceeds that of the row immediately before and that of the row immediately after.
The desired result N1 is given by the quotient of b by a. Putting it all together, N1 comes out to 1.50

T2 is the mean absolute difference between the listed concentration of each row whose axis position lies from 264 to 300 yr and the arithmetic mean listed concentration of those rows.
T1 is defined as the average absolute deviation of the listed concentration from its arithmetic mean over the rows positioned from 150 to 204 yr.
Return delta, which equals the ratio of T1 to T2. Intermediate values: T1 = 0.07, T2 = 0.04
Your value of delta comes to 1.7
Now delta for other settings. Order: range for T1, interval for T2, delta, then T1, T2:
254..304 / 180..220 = 0.2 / 0.04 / 0.23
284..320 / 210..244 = 0.2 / 0.04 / 0.19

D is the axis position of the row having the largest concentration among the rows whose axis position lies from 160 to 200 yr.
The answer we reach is 172.0 yr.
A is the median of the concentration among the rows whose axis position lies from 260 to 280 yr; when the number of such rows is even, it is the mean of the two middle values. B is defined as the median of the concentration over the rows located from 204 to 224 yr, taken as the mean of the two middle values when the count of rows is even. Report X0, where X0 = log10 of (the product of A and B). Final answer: 0.09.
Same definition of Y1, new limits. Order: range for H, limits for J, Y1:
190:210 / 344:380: 0.07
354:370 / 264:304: -0.08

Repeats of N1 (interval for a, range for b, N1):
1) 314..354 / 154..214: 2.00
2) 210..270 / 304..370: 1.33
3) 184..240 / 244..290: 1.50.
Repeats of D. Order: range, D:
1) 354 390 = 387.0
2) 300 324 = 317.0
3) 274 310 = 282.0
